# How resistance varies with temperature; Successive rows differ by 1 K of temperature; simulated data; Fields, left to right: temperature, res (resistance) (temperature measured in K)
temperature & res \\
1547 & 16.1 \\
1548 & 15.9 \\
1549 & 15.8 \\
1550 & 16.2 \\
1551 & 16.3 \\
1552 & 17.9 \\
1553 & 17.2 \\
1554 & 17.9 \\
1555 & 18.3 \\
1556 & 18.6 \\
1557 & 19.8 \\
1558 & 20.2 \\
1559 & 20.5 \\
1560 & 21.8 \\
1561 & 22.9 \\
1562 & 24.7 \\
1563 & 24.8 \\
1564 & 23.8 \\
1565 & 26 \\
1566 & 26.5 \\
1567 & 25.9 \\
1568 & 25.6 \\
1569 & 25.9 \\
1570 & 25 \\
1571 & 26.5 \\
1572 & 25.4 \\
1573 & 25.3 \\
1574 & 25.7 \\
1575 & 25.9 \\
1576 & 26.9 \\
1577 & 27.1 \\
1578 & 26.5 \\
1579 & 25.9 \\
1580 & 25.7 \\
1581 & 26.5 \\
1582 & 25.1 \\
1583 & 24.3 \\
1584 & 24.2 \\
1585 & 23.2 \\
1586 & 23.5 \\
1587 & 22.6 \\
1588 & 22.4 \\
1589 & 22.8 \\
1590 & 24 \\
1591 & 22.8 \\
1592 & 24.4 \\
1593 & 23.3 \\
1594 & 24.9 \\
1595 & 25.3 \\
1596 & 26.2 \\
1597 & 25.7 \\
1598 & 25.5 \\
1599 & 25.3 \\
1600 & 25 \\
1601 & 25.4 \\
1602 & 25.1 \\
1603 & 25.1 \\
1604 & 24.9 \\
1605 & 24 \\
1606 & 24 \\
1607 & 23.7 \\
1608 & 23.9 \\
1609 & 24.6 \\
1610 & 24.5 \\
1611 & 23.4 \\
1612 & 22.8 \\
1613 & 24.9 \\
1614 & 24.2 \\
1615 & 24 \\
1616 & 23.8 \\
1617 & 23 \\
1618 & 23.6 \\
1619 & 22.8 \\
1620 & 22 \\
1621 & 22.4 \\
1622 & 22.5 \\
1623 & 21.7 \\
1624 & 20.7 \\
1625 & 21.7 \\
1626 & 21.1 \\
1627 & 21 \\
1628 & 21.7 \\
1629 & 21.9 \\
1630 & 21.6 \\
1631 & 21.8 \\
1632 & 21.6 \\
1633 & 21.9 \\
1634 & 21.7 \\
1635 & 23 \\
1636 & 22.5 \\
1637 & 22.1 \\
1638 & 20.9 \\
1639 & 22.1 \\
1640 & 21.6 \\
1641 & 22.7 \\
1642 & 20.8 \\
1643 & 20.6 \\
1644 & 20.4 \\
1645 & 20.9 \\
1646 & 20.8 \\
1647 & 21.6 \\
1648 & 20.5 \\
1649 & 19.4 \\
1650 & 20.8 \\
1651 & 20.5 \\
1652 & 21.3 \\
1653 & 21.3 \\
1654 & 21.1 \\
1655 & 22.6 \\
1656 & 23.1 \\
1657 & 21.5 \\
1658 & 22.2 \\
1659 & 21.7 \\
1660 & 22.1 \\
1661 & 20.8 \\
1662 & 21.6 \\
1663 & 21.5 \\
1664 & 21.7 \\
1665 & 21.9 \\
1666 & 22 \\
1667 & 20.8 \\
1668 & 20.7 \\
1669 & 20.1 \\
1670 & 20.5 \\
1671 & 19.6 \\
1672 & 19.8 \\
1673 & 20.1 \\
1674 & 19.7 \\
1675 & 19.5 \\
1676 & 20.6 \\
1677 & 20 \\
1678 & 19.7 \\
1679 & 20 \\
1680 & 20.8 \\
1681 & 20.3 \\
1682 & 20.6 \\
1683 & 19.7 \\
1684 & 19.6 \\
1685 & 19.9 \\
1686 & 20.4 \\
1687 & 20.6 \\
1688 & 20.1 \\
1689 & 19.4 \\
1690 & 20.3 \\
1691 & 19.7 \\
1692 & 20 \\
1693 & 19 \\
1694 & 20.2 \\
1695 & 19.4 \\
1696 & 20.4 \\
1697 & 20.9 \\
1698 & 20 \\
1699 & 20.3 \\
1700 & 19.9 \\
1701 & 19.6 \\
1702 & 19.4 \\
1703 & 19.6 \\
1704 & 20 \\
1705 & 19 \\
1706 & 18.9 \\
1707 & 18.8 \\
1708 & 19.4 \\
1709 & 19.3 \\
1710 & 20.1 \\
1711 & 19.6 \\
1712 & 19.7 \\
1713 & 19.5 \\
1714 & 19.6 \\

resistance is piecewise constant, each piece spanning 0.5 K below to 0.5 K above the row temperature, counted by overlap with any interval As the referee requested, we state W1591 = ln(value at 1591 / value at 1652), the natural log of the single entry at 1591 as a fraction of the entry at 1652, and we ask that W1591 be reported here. 0.068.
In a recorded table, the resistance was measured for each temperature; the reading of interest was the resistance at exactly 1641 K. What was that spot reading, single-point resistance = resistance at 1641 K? 22.7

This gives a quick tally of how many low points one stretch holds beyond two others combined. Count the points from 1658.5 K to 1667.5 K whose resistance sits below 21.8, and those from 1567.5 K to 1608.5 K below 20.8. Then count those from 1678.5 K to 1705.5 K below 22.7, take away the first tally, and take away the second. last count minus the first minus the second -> 21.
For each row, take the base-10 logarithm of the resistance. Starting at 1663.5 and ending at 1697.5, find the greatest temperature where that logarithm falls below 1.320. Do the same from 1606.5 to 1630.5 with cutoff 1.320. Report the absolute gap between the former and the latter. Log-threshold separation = 72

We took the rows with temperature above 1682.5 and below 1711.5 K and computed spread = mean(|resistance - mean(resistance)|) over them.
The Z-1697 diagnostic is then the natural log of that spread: -0.84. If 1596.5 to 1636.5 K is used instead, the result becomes 0.25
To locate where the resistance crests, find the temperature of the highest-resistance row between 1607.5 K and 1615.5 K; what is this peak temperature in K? 1613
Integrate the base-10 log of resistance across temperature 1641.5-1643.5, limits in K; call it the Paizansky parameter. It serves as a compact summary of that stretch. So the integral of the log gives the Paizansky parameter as 2.63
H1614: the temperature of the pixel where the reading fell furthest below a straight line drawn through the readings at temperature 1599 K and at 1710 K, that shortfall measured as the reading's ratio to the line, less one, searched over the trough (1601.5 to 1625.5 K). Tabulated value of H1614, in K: 1624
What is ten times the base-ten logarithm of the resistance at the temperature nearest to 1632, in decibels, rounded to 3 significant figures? 13.3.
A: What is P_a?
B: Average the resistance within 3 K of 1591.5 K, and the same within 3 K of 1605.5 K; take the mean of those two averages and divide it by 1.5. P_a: 16.0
